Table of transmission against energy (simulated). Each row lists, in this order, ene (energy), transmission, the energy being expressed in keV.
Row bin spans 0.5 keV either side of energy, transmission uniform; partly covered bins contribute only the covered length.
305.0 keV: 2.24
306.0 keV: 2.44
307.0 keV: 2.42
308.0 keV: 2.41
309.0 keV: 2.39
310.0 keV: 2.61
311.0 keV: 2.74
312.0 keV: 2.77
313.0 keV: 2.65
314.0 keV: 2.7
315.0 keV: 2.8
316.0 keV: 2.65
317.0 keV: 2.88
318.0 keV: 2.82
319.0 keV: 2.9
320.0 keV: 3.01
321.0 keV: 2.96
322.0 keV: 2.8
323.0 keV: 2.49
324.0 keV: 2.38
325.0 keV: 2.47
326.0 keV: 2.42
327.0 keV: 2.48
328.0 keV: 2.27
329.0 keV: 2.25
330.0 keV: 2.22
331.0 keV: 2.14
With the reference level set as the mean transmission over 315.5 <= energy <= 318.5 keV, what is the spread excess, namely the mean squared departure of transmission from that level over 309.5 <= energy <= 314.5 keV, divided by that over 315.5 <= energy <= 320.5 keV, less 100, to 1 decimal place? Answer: -99.4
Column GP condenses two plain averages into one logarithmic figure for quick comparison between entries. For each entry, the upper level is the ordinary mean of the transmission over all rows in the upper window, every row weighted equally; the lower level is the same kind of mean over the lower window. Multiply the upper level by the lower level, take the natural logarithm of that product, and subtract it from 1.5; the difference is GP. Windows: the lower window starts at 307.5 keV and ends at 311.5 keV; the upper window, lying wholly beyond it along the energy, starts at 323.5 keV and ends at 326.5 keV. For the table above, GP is -0.32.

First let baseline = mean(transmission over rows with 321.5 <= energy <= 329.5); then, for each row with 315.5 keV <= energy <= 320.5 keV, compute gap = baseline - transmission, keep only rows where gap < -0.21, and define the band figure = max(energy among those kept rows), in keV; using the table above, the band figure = 320.0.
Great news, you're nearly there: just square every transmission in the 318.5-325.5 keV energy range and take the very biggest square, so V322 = 9.1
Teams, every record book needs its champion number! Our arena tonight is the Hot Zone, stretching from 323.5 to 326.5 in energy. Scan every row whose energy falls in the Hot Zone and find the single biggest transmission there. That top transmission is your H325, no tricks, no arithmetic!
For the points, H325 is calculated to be 2.47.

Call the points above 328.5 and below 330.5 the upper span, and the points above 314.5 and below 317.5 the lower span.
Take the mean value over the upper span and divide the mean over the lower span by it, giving 1.24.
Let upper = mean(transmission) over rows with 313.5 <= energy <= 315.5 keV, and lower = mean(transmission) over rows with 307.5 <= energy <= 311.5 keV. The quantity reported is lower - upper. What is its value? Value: -0.21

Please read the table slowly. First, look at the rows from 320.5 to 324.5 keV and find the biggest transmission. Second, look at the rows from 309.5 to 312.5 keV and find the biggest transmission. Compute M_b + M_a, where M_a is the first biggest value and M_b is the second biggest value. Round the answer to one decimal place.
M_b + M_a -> 5.7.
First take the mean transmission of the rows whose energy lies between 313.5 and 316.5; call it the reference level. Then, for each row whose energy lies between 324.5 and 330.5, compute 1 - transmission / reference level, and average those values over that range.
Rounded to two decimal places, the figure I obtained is 0.13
